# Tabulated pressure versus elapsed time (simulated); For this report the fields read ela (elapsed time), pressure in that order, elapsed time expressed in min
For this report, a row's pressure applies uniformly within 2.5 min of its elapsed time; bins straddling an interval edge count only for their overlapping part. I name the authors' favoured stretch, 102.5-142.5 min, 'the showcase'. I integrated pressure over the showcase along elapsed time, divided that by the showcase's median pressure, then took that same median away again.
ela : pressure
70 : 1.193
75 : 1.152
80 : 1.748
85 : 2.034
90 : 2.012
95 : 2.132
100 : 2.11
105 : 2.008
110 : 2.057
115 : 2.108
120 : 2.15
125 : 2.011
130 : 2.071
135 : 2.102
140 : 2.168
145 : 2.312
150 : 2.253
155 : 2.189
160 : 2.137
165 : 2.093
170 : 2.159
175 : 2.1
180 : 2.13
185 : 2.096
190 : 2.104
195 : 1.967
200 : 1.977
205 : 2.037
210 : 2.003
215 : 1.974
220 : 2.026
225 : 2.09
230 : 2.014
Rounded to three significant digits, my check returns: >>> 37.9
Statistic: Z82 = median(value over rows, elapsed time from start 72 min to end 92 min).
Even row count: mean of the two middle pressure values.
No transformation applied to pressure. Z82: 1.88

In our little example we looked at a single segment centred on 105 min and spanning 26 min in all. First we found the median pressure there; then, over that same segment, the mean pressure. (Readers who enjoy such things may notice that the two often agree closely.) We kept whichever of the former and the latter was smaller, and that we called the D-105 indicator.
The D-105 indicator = 2.08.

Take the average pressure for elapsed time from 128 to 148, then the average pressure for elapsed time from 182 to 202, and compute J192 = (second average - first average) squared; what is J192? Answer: 0.016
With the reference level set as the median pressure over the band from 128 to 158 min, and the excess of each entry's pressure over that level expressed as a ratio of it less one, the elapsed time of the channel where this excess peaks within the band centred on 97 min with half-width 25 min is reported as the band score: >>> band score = 120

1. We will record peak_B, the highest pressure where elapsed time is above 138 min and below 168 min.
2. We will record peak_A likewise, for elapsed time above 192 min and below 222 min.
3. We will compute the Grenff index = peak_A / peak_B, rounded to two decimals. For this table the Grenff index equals 0.88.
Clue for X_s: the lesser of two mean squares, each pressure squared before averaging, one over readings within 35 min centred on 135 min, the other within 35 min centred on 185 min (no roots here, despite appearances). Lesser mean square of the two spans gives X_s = 4.32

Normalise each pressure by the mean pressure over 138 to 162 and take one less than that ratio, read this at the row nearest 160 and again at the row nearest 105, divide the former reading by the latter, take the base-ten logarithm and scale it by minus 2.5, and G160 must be 1.1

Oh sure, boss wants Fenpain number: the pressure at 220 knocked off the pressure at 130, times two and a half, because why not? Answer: 0.11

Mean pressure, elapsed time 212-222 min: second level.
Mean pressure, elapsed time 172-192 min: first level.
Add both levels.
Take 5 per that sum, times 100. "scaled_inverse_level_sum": 122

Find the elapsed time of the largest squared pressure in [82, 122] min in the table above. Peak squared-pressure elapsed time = 120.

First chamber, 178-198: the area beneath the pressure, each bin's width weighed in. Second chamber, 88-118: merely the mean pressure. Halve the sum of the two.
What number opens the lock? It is 22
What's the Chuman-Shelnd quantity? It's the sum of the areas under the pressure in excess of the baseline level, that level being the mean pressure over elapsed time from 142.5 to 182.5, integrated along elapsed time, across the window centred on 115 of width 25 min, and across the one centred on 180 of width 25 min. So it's -4.0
